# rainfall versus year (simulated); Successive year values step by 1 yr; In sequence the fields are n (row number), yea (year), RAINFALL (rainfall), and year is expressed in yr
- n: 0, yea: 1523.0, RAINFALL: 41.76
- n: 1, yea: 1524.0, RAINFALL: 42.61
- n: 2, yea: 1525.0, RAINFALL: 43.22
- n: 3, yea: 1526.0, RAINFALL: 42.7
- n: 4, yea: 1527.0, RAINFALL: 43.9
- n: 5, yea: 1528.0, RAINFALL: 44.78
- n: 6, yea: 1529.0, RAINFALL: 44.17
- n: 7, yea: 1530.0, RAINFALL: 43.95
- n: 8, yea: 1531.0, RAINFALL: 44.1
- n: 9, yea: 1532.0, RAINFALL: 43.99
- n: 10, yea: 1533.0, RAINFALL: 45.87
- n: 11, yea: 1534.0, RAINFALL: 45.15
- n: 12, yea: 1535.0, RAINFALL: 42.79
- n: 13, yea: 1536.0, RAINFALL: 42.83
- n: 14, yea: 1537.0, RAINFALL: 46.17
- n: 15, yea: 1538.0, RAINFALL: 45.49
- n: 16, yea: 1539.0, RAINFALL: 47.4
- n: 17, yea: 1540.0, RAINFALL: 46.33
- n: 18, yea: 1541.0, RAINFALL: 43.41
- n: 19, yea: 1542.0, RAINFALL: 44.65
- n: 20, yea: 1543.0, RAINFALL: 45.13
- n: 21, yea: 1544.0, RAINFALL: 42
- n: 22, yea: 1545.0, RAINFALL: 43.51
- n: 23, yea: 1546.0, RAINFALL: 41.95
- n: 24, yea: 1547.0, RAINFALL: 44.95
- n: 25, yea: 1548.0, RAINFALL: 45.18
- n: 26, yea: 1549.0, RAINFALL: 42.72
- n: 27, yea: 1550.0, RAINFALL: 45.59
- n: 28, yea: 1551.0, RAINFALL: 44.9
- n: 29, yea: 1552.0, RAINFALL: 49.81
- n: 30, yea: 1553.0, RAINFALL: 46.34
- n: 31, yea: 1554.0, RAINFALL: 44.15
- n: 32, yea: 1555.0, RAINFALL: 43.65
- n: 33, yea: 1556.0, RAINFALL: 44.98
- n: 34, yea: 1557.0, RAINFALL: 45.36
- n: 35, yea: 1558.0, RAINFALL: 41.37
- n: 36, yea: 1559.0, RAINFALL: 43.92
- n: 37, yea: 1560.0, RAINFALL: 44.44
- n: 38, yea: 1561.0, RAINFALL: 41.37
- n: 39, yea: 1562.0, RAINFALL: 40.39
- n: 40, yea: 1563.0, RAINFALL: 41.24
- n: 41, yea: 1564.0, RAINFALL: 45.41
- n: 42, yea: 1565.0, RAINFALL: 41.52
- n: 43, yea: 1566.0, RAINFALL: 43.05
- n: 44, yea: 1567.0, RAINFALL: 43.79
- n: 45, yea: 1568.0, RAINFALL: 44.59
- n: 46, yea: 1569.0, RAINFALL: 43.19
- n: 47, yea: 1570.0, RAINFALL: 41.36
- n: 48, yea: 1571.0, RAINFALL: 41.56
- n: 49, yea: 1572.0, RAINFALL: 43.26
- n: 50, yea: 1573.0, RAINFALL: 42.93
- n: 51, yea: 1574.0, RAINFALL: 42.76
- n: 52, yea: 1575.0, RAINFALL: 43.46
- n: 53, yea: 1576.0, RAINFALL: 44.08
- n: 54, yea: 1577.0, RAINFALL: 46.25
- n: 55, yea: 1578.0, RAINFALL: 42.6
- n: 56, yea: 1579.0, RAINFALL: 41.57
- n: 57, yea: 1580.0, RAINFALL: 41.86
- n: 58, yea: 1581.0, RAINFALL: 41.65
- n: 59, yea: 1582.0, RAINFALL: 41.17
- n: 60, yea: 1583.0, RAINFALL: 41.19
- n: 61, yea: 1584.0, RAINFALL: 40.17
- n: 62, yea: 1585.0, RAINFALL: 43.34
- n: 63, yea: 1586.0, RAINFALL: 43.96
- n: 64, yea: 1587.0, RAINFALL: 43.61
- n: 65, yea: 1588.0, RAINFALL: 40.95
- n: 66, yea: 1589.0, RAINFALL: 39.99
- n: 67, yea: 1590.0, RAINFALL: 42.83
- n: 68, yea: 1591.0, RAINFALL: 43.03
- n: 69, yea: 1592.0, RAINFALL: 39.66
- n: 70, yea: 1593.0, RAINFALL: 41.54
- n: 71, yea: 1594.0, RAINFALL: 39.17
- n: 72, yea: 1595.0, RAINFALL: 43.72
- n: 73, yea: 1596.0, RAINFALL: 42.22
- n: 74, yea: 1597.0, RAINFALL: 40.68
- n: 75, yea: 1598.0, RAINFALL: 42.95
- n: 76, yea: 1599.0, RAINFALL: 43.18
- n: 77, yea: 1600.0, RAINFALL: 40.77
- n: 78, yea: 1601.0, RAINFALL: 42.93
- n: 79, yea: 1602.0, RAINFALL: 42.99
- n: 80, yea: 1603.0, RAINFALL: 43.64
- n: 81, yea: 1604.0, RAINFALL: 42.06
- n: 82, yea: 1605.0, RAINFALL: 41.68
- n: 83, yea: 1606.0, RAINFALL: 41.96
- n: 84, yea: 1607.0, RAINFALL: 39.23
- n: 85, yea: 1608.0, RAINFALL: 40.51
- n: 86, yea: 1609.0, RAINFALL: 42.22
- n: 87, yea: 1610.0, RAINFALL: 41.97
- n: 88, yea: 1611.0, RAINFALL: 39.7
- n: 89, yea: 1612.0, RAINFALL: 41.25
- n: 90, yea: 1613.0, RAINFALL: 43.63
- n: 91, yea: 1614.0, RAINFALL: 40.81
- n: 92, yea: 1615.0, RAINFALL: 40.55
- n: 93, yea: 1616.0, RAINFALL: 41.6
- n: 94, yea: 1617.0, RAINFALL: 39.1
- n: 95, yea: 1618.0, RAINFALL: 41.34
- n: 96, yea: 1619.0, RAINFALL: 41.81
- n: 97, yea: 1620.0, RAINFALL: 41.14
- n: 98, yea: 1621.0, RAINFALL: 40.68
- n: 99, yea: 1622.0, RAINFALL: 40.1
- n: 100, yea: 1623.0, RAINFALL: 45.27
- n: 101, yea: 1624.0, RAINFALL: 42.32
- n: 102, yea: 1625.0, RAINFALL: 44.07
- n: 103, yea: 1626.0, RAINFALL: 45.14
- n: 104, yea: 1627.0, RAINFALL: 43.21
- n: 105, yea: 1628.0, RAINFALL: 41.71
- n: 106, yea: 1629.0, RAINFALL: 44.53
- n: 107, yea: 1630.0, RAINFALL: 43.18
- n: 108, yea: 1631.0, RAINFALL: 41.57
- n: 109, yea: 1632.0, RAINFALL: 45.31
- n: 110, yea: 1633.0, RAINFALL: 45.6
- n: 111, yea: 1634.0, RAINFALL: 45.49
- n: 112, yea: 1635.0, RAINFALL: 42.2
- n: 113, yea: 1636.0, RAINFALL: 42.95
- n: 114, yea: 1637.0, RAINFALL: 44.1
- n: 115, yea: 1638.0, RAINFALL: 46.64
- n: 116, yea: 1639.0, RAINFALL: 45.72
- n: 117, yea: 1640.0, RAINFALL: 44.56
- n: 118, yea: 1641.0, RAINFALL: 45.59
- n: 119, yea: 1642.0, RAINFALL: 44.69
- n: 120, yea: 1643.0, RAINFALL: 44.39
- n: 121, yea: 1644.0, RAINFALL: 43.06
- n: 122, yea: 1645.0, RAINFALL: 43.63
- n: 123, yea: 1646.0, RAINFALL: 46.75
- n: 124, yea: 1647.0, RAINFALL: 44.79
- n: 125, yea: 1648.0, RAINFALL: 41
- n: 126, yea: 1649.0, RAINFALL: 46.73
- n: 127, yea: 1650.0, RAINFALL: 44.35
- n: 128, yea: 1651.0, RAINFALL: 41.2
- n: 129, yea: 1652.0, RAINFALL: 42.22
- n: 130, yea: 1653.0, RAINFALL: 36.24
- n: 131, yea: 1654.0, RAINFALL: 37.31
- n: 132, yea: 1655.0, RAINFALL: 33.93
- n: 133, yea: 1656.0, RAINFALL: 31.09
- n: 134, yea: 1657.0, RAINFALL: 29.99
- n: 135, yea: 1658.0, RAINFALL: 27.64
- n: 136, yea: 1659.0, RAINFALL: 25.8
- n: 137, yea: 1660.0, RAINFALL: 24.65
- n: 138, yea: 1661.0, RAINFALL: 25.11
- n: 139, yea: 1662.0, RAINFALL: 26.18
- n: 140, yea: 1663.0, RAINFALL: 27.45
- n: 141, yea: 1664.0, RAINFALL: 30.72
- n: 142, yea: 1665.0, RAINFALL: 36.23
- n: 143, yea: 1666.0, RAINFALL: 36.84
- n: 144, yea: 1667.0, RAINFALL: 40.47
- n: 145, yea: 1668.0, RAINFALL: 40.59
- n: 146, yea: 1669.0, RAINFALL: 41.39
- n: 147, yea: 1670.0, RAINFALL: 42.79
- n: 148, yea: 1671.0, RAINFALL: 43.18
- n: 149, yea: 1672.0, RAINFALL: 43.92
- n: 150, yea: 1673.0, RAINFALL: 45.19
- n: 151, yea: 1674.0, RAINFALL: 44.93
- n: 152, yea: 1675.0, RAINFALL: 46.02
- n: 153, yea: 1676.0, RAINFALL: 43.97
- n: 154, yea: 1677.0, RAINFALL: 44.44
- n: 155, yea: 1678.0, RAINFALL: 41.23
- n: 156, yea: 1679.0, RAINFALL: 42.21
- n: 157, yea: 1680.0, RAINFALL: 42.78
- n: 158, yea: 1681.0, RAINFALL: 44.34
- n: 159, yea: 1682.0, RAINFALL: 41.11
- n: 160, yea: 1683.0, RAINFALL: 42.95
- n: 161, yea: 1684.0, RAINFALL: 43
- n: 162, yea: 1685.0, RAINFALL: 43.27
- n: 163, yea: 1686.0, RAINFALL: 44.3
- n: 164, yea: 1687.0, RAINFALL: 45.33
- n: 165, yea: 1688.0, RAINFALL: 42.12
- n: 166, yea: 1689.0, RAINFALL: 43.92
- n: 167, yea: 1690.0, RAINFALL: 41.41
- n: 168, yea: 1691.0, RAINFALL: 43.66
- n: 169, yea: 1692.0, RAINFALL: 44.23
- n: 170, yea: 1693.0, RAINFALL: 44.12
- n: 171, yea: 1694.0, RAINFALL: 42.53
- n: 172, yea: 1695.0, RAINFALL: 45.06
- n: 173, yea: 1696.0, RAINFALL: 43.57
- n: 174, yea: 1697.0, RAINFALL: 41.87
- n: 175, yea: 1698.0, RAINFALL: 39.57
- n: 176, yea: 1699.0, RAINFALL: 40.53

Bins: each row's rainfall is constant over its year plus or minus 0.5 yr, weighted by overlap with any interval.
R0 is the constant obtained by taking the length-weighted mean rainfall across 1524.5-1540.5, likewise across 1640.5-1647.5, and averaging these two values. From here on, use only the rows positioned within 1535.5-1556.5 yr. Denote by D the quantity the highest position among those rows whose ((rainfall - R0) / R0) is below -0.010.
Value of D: 1555.0 yr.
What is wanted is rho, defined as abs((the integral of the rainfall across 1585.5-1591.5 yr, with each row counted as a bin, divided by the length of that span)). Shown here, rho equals 42.4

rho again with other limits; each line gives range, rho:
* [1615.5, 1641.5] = 43.3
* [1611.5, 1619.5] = 41.3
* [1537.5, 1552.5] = 44.9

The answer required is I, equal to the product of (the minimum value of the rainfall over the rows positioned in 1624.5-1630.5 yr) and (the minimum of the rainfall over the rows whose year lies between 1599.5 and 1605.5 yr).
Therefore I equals 1701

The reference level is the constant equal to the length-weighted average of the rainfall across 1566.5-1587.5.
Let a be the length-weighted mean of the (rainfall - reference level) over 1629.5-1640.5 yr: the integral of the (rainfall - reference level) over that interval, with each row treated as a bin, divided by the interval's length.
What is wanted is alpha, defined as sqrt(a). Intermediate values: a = 1.5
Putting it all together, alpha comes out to 1.23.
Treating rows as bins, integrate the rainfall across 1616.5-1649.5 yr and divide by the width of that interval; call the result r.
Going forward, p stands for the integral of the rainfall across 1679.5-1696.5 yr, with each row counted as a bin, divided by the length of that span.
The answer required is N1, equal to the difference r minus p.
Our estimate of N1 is 0.2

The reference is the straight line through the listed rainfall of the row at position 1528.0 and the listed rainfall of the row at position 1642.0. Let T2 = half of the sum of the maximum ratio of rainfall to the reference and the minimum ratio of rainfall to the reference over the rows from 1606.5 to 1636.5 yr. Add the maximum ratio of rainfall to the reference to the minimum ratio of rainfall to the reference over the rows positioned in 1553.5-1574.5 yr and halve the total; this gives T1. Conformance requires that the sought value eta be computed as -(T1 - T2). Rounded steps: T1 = 0.96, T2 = 0.947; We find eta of -0.01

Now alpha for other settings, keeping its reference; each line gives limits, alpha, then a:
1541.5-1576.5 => 0.95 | 0.9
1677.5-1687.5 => 0.52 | 0.3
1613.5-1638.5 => 0.20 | 0.0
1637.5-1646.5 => 1.49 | 2.2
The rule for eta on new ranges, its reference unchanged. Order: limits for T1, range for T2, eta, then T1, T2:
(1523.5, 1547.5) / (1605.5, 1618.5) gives -0.07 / 1.00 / 0.925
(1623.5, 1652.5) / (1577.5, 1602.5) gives -0.05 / 0.98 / 0.929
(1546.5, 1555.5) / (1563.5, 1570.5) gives -0.06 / 1.03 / 0.970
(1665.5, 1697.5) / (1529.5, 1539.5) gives 0.08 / 0.93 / 1.007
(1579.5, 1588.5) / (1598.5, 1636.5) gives 0.01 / 0.94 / 0.947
